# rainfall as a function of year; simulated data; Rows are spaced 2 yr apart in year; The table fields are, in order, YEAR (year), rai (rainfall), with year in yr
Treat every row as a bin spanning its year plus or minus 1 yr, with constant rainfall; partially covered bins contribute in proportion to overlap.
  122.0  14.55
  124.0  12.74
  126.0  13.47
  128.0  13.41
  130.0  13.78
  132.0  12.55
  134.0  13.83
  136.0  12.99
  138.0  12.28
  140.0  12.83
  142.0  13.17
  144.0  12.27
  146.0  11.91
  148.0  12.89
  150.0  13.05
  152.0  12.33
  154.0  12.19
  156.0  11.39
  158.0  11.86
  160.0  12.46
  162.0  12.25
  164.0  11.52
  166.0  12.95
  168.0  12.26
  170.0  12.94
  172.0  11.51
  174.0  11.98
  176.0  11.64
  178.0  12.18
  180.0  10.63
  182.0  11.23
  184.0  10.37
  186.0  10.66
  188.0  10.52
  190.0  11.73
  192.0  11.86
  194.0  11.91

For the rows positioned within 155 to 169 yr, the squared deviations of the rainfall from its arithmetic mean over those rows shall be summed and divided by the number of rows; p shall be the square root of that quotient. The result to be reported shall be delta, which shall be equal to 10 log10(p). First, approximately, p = 0.51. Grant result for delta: -3.0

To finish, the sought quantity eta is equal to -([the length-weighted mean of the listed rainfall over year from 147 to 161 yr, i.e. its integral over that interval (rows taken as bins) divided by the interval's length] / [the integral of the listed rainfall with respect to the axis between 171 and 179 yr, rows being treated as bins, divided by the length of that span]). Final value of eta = -1.04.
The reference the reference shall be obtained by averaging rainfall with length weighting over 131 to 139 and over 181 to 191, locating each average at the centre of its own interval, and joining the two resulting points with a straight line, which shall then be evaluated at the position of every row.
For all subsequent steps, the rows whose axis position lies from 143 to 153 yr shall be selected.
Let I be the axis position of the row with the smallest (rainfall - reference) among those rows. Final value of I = 146.0 yr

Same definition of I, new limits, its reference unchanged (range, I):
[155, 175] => 156.0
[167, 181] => 180.0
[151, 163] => 156.0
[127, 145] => 138.0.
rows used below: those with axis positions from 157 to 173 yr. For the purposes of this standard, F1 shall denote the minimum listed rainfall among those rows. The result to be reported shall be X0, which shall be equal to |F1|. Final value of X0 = 11.5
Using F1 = 11.51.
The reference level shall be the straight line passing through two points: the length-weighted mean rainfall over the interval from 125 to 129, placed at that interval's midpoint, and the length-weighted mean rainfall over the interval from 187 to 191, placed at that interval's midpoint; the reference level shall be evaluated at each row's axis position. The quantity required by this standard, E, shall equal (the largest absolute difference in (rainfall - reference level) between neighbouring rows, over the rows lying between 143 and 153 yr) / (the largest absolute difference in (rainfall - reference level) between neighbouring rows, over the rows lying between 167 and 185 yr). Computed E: 0.71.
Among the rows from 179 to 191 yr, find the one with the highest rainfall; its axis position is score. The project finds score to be 190.0 yr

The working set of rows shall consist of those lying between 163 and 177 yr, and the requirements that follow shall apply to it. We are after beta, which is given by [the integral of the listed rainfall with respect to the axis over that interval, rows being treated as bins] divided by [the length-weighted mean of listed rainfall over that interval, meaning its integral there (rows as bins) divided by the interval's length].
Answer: 14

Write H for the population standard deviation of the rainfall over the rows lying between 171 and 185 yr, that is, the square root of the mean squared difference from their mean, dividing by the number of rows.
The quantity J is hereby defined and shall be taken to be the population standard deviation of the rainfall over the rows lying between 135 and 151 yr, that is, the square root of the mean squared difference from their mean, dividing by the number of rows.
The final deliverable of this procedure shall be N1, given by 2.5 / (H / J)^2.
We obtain 1.2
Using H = 0.62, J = 0.43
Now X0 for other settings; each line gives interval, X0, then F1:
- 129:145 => 12.3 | 12.27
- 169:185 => 10.4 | 10.37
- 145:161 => 11.4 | 11.39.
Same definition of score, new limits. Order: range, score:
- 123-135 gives 134.0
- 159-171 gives 166.0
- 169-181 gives 170.0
